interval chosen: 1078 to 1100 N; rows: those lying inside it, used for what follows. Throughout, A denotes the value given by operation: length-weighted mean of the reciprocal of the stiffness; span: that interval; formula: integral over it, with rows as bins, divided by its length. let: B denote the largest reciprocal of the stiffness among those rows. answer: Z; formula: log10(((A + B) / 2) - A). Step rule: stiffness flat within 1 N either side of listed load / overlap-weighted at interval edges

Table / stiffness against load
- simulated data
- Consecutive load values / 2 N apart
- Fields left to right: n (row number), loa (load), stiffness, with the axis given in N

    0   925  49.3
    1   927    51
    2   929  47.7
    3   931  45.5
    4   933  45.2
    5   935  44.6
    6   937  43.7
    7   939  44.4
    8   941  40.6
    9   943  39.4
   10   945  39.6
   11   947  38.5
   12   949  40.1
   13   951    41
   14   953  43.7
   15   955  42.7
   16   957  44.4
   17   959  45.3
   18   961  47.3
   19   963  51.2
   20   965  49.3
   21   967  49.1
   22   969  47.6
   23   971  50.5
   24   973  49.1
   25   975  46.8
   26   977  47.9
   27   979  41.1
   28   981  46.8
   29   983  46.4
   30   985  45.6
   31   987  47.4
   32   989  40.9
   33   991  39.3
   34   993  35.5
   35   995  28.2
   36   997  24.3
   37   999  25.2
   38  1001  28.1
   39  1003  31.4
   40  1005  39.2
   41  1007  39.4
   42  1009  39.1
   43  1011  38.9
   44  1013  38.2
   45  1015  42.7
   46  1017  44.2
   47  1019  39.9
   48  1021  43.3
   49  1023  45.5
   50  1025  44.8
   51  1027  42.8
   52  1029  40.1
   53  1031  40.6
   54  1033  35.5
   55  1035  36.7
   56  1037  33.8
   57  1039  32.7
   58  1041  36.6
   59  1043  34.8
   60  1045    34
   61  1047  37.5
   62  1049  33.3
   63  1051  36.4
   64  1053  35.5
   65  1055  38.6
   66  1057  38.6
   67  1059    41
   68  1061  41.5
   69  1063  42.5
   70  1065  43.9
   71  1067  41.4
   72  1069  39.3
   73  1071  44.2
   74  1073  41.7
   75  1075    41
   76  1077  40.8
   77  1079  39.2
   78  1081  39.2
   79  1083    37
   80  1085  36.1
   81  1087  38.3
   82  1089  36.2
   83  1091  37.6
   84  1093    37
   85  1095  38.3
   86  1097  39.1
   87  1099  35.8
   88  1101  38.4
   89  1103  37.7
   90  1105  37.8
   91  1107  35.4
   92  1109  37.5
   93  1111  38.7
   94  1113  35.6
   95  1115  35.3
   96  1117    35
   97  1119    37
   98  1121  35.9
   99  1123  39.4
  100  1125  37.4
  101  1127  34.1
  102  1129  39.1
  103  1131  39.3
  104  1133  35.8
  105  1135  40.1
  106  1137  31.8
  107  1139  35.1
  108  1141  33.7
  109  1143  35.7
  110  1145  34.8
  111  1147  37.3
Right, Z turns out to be -3.18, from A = 0.0266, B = 0.0279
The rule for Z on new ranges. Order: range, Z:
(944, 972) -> -2.75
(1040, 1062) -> -2.83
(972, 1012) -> -2.15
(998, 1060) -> -2.20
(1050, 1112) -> -2.91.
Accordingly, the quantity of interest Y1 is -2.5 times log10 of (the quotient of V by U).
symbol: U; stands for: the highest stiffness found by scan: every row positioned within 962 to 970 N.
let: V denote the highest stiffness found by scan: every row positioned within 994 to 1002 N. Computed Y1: 0.65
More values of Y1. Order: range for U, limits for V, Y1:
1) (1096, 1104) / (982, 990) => -0.21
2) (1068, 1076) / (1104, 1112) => 0.14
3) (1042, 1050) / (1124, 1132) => -0.05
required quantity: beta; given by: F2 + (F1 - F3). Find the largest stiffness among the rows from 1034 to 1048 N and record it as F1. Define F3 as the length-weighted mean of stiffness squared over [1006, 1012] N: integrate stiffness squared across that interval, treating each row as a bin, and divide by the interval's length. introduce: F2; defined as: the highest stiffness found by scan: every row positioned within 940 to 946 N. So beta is -1453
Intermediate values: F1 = 37.5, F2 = 40.6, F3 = 1531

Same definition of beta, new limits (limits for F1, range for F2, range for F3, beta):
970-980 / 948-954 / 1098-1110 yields -1283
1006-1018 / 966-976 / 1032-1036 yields -1209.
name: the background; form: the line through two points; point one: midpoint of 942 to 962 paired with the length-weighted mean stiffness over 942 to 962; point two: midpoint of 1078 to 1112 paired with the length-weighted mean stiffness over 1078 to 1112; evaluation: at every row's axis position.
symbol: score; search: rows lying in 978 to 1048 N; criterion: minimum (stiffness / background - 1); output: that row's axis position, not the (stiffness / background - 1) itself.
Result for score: 997 N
